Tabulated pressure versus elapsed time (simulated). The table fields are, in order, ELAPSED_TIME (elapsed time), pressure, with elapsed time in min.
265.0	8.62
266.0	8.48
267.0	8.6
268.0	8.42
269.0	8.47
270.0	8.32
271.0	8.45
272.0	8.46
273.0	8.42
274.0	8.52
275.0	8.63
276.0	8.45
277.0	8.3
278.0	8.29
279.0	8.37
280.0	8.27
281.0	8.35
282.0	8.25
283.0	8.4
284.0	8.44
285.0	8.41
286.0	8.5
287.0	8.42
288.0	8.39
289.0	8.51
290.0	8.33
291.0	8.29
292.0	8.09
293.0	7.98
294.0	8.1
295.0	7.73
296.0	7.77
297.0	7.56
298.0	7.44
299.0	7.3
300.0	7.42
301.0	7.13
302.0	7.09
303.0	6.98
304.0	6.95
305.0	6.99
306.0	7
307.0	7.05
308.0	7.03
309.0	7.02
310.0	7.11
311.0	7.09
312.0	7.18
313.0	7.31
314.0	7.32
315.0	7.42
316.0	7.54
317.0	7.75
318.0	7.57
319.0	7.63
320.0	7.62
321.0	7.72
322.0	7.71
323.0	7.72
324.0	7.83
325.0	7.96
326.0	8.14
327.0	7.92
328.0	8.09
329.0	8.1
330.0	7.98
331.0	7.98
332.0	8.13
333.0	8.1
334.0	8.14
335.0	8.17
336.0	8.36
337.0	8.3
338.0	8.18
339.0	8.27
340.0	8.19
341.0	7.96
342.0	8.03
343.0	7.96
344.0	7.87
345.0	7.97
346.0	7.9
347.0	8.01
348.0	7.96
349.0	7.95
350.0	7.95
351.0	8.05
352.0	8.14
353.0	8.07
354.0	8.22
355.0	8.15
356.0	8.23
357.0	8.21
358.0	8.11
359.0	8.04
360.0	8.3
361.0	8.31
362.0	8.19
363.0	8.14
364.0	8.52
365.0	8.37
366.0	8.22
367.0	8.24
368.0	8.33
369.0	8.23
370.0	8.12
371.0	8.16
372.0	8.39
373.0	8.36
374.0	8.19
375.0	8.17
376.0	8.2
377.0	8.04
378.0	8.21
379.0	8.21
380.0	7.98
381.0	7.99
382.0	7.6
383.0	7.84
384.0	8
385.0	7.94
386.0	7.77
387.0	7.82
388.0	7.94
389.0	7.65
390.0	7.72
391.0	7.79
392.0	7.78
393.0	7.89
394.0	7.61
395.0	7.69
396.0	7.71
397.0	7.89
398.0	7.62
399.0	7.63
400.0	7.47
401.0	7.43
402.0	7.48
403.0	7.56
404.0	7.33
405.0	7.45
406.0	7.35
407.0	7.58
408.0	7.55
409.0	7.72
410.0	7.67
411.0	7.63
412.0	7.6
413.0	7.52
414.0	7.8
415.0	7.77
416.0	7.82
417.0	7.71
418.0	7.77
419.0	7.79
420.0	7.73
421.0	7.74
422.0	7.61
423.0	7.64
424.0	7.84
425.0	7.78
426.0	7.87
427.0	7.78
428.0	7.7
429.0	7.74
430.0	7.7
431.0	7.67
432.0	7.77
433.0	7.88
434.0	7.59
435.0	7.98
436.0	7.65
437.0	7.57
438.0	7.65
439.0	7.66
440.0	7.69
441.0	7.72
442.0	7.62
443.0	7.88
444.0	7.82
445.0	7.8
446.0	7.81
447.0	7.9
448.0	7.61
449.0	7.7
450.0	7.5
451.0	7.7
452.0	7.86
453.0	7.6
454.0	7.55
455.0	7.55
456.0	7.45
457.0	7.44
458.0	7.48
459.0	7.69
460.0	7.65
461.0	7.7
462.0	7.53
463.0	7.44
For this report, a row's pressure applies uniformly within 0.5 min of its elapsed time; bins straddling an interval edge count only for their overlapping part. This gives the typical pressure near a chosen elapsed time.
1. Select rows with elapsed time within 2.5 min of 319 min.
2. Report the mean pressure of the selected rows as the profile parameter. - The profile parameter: 7.66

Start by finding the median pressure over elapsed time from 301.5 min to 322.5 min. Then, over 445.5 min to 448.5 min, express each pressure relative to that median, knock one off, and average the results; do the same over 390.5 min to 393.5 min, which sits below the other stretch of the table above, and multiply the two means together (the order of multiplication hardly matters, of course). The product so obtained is 0.007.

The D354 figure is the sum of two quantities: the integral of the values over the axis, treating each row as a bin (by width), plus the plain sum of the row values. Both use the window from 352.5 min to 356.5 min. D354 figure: 65.3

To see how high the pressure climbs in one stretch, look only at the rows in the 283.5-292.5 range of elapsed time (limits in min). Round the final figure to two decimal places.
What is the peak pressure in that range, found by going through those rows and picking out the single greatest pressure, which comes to 8.51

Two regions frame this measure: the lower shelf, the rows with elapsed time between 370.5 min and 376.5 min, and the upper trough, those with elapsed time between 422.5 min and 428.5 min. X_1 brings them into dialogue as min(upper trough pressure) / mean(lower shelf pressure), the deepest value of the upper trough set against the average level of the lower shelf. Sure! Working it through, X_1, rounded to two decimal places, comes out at 0.93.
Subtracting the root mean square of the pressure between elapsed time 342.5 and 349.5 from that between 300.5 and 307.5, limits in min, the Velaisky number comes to -0.92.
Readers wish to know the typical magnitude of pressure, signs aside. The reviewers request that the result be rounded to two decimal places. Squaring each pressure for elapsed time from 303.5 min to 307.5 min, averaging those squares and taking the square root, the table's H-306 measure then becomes 7.00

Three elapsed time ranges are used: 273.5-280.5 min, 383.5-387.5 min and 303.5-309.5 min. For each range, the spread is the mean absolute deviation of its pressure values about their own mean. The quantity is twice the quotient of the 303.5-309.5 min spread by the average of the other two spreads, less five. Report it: -4.5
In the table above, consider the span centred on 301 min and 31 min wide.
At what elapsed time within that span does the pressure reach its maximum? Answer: 289.0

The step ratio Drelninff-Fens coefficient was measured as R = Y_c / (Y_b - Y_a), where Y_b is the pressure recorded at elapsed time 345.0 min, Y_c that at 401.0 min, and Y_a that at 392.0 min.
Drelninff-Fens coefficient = 39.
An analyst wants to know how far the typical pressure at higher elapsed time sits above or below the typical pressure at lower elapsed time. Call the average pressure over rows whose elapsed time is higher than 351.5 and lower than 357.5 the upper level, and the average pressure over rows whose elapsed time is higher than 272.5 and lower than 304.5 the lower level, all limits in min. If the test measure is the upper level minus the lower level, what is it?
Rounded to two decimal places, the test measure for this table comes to 0.14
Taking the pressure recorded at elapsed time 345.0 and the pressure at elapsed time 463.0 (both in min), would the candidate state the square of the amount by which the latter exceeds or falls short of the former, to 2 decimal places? 0.28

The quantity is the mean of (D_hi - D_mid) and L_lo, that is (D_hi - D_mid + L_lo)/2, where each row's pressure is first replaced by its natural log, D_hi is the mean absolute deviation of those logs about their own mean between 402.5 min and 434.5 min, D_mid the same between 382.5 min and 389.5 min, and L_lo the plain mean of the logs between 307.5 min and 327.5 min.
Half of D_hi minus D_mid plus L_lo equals 1.01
